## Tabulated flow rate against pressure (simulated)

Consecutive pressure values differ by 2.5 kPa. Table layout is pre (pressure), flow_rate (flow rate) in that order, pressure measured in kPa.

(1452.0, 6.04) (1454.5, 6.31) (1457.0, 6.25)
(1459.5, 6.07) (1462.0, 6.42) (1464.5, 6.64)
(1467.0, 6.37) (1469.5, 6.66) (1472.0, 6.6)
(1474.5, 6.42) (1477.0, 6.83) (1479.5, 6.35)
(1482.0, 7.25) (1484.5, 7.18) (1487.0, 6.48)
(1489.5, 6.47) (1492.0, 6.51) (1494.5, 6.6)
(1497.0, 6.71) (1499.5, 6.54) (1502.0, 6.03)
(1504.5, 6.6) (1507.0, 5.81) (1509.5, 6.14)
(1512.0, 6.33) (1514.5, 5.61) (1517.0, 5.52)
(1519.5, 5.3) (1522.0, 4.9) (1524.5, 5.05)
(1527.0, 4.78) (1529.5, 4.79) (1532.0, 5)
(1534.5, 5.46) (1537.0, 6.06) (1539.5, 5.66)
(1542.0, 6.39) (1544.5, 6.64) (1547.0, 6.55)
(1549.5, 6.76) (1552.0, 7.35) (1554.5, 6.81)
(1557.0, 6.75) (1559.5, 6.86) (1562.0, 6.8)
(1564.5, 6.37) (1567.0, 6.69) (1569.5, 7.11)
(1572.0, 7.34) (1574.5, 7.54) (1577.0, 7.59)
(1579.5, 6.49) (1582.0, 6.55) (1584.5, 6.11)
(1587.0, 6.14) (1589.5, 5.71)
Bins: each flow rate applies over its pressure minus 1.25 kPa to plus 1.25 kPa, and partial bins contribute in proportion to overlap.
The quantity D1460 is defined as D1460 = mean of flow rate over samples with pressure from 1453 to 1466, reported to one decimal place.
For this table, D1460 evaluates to 6.3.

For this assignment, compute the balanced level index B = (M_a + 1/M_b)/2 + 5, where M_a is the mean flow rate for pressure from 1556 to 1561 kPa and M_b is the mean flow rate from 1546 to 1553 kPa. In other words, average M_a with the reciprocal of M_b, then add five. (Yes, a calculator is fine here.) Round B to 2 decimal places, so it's 8.48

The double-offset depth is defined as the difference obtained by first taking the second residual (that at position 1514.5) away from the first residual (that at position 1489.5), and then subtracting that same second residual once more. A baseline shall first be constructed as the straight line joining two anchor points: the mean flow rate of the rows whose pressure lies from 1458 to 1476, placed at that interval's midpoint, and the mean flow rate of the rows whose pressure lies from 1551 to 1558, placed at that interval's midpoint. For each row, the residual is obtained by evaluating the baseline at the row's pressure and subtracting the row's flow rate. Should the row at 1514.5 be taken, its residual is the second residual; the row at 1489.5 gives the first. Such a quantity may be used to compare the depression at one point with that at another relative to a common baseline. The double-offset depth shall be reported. -2.1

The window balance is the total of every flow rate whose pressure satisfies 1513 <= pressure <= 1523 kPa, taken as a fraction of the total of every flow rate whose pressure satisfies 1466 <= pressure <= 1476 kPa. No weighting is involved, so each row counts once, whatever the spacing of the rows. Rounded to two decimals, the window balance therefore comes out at 0.82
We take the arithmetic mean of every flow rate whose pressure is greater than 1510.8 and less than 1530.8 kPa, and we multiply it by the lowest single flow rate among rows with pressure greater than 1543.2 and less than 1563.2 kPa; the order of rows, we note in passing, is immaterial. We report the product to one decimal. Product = 34.6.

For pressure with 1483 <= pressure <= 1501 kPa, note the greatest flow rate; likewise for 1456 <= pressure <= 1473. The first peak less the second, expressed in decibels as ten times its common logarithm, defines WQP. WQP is -2.8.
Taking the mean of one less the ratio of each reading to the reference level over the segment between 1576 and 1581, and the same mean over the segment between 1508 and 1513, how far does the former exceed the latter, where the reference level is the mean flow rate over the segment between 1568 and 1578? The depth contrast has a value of -0.11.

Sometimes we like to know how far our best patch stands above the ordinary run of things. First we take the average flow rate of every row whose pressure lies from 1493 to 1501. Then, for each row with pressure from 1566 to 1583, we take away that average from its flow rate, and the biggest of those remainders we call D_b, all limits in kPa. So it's 1.0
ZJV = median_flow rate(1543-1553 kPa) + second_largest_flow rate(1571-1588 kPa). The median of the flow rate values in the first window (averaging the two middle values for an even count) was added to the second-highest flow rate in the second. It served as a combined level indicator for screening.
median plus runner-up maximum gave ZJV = 14.2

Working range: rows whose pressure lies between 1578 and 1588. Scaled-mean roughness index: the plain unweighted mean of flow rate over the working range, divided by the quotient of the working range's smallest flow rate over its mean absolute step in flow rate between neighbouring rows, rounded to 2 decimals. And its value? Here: 0.18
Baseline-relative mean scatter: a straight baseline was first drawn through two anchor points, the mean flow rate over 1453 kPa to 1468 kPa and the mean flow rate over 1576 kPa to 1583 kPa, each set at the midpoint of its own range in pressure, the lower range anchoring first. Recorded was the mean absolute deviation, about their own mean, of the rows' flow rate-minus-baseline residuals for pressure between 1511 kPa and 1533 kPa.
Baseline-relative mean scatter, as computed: 0.41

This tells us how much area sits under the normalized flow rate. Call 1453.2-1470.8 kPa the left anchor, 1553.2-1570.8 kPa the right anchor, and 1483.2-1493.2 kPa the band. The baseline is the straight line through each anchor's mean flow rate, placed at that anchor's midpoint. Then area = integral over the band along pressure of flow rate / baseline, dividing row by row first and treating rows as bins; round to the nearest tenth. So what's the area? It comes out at 10.3 kPa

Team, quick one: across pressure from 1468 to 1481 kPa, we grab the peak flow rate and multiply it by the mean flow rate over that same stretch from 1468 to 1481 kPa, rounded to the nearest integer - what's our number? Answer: 45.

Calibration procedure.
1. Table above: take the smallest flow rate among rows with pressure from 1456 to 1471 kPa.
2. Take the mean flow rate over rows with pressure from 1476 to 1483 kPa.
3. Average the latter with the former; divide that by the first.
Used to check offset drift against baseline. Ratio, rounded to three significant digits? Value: 1.06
